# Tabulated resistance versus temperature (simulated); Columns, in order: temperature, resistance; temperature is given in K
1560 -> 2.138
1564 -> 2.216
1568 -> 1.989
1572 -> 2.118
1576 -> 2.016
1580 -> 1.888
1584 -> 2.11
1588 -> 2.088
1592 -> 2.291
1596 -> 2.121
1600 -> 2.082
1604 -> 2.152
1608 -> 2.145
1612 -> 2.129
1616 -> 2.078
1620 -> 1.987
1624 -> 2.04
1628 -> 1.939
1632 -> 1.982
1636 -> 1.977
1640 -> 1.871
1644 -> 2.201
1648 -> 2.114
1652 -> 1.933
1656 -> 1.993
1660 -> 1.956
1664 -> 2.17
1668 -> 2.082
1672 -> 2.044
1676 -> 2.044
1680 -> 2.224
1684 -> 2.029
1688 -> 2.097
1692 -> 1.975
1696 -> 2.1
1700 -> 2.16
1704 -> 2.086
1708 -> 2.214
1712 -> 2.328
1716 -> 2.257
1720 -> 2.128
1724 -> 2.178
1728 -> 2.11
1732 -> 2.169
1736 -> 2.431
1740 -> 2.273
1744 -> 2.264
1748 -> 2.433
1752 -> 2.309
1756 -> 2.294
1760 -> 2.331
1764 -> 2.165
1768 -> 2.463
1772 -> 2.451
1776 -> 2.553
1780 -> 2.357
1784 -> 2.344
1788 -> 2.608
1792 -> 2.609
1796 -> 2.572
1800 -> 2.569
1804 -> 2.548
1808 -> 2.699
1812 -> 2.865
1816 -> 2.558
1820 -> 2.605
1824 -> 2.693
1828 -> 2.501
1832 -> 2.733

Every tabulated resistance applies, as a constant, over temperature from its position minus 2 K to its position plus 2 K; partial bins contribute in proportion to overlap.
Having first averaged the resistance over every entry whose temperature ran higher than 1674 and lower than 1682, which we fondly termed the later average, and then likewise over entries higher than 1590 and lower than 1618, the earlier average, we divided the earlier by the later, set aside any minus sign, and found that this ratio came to 1.00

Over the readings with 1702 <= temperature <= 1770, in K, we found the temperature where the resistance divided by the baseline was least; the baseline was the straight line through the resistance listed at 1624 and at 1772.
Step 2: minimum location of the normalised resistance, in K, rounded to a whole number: 1764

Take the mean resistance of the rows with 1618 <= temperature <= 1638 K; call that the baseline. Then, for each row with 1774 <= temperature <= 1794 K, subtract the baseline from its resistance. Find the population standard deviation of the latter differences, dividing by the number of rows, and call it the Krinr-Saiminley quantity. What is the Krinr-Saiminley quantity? 0.119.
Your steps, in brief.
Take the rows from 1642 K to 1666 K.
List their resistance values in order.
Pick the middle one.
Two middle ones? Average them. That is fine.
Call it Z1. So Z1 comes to 2.05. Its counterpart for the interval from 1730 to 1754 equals 2.29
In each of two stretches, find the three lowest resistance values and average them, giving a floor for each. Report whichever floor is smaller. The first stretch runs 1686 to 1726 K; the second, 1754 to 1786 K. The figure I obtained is 2.05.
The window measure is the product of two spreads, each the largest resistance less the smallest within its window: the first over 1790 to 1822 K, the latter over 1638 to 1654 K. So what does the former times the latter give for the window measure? 0.10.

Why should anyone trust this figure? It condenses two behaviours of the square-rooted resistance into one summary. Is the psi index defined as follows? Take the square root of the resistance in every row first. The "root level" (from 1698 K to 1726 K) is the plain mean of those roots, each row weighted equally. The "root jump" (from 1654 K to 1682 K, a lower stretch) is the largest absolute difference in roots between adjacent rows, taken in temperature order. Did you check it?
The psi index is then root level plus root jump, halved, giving 0.778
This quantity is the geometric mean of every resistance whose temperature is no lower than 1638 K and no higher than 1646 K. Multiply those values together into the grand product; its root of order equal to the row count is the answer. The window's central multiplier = 2.0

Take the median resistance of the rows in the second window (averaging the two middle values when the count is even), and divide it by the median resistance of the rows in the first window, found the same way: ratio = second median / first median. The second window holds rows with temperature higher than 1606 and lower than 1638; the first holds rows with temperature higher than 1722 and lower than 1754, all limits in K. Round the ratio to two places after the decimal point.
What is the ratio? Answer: 0.89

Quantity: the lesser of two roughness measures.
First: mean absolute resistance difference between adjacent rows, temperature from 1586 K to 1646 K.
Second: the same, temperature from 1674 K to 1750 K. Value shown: 0.092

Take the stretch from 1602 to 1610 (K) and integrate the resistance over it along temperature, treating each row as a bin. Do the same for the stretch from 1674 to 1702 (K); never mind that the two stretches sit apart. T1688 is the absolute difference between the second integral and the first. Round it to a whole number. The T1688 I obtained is 41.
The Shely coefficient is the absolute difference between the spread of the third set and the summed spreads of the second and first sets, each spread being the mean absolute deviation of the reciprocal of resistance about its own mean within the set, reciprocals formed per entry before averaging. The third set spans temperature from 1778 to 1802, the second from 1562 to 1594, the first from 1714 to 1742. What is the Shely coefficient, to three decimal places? 0.021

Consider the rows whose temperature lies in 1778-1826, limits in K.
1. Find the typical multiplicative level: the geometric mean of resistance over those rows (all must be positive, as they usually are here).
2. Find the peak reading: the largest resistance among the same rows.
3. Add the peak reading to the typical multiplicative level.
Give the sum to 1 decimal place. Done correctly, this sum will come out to 5.4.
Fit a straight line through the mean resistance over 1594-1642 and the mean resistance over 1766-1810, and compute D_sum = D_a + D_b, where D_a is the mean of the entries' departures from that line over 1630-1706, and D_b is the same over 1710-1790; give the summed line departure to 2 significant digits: -0.22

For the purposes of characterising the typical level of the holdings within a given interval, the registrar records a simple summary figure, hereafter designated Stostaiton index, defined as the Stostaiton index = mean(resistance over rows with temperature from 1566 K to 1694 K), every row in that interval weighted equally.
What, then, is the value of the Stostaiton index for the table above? 2.06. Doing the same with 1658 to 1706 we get 2.08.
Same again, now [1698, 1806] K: 2.34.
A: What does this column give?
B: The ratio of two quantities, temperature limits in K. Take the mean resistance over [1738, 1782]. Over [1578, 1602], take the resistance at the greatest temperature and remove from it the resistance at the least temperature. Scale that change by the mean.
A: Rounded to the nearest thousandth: 0.082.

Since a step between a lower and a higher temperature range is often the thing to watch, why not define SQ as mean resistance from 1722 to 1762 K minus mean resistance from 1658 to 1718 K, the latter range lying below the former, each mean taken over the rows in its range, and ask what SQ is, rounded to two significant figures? 0.16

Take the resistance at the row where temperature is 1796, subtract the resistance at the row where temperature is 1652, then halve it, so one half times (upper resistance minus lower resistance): 0.32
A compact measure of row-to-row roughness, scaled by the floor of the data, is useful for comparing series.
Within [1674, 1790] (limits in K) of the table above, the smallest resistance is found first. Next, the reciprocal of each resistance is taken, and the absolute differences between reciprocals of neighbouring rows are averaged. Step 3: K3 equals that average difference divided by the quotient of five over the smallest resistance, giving 0.0091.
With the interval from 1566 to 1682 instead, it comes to 0.0088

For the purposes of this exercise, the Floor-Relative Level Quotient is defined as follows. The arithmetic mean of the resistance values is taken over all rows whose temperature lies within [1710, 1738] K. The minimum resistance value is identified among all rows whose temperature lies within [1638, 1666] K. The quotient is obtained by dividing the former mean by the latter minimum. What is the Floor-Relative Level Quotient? 1.19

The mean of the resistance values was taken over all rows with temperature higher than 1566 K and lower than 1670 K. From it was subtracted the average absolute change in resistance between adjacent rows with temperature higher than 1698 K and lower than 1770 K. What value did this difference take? 1.942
